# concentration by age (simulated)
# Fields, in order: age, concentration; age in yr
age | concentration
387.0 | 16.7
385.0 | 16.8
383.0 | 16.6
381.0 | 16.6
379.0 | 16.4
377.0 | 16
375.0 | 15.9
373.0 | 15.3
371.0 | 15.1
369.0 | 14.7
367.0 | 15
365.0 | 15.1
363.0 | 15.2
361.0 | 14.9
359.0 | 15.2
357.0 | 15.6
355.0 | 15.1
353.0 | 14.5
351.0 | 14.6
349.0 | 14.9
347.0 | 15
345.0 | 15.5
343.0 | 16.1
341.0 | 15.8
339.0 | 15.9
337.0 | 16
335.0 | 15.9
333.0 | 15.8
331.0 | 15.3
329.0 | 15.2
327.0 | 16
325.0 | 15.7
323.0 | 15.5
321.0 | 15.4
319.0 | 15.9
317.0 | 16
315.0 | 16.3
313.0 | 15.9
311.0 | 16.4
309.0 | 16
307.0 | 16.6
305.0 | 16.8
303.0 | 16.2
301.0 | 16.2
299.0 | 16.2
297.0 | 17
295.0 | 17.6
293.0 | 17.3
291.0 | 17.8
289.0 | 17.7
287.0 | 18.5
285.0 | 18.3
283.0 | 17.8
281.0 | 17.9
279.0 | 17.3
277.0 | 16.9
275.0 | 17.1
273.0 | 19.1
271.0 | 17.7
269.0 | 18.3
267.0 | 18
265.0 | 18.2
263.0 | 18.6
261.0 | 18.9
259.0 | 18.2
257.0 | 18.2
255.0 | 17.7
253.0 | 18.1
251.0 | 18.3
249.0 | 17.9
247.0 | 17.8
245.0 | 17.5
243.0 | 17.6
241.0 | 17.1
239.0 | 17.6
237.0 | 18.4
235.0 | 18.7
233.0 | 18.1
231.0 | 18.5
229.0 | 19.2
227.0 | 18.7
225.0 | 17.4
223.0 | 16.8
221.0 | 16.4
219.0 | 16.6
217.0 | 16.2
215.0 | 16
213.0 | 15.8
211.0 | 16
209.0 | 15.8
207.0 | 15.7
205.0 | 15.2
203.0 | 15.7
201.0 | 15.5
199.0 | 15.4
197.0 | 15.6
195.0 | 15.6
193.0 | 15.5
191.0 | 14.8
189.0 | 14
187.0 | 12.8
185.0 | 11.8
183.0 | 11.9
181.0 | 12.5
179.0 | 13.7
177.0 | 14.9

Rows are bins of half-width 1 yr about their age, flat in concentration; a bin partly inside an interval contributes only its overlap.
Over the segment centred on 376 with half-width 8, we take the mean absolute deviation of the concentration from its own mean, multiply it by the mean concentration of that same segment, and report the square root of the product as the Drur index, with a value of 3.1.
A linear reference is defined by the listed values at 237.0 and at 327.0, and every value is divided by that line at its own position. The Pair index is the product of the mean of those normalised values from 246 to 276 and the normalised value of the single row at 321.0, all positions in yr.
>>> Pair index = 0.97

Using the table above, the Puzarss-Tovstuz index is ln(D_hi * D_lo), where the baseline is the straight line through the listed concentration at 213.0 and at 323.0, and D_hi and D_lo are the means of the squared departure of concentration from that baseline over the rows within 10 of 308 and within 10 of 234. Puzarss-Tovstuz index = 1.3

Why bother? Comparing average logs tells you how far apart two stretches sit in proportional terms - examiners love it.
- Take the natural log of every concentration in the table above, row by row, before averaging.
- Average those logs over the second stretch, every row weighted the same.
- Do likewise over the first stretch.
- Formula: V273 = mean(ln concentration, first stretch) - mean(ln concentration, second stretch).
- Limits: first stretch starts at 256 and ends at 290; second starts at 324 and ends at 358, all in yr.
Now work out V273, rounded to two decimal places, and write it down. 0.15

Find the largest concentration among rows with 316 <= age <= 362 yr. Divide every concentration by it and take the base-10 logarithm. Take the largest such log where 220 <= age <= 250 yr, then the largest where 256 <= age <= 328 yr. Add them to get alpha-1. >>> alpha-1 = 0.15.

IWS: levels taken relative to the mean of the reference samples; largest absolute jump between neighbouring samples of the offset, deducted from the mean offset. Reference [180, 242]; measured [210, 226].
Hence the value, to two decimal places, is -0.18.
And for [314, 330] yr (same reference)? -1.03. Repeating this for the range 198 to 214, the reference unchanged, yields -0.84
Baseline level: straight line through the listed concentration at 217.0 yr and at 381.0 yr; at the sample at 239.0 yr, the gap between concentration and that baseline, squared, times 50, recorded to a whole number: 91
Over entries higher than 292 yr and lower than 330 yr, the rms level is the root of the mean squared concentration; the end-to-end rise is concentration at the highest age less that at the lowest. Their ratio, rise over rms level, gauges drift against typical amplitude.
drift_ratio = -0.13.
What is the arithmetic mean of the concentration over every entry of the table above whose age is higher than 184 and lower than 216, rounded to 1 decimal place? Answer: 15.1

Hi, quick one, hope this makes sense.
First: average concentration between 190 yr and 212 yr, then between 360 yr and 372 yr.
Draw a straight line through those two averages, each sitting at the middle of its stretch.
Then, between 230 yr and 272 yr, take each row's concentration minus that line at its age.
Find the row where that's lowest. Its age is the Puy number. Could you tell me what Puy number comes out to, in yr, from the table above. 241.0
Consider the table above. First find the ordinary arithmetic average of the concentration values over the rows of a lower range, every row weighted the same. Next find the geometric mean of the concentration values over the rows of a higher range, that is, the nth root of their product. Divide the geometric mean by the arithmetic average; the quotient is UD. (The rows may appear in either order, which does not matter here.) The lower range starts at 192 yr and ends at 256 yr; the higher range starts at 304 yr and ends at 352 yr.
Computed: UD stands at 0.930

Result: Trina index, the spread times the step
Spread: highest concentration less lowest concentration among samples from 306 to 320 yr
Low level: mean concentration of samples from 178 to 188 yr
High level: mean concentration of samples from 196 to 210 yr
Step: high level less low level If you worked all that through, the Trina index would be 2.1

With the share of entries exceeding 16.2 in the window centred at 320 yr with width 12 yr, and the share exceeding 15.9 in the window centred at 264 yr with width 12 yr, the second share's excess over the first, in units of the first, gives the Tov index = 5.0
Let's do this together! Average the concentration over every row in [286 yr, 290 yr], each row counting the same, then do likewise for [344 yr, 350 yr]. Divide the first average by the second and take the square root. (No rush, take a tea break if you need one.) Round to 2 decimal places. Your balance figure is 1.09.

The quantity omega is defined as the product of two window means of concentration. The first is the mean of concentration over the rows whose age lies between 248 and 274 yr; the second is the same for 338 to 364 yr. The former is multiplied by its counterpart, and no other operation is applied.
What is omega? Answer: 278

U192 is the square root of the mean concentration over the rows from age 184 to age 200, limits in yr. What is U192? 3.80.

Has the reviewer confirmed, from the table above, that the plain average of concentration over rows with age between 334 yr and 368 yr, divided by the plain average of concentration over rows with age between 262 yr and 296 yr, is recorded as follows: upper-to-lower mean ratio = 0.86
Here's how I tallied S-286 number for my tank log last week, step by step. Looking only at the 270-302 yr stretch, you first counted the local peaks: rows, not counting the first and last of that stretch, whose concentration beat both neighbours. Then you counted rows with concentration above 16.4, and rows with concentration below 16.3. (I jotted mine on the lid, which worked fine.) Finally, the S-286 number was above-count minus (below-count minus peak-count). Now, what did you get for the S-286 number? 17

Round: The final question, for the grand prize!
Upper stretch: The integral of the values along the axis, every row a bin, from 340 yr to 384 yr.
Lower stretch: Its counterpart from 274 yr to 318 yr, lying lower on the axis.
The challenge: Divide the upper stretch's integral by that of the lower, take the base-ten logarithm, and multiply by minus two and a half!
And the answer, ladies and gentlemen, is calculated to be 0.11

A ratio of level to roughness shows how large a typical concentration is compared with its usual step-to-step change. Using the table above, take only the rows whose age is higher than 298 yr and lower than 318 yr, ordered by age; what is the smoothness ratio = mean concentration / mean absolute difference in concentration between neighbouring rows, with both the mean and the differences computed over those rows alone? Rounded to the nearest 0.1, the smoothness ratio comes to 48.8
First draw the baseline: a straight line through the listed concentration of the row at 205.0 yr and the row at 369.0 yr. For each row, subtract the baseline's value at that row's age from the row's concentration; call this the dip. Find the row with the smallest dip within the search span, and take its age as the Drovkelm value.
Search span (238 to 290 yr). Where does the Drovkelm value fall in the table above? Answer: 277.0 yr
